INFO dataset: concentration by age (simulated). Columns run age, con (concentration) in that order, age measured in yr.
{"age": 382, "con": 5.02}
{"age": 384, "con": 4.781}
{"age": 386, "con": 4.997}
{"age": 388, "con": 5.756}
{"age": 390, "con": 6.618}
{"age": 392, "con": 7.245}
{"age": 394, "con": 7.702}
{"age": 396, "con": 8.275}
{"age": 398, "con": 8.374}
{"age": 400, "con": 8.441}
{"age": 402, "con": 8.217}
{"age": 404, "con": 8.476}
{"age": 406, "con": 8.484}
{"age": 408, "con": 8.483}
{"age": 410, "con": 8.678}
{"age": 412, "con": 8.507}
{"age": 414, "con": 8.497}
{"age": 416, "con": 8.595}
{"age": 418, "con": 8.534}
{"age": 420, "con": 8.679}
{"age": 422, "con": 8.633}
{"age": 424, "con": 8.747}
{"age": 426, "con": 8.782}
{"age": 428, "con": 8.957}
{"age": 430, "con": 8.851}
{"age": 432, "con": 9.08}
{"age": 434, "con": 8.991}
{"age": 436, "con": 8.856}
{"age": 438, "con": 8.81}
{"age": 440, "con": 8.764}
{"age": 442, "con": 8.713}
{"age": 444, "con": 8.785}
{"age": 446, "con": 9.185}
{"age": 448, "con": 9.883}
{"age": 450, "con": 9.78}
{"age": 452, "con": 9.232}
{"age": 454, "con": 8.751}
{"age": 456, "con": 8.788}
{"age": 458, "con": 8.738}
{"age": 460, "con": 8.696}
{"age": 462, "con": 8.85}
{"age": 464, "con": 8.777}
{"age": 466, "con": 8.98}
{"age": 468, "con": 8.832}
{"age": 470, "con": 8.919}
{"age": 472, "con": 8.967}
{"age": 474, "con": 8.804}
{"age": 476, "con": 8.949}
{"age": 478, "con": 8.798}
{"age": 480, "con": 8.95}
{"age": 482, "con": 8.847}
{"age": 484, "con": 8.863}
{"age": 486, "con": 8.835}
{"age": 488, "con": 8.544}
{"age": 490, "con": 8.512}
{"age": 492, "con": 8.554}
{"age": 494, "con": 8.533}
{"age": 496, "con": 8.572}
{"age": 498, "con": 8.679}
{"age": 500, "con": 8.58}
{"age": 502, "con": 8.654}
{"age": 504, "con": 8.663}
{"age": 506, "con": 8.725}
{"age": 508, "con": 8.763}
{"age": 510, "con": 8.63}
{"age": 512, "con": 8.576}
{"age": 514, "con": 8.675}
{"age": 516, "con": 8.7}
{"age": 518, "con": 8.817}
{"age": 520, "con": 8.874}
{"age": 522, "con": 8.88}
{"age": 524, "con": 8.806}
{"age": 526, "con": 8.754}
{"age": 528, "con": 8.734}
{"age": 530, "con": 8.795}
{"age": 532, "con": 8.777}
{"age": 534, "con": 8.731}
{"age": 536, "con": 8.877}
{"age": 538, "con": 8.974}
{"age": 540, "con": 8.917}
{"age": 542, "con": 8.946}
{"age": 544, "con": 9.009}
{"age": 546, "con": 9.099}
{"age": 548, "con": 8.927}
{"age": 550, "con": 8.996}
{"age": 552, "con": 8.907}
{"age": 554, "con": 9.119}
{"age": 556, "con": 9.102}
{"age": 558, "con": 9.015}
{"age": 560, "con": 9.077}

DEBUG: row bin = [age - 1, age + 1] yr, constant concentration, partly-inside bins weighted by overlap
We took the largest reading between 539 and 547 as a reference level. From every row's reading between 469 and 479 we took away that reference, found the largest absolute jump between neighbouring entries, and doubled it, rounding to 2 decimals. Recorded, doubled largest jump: 0.33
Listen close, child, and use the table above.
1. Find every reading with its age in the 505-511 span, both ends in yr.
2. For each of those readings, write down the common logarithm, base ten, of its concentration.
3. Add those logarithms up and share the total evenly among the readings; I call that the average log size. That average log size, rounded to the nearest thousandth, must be 0.940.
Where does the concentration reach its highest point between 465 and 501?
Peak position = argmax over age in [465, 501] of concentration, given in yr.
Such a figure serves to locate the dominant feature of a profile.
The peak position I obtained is 466 yr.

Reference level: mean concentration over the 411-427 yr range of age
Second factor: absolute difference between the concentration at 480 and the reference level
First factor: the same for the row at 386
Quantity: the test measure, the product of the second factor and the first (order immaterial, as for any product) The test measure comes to 1.2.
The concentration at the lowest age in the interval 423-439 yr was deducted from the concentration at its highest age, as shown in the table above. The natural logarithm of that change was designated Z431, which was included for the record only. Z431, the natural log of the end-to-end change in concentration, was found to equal -2.8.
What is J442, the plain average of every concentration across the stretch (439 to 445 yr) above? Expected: 8.75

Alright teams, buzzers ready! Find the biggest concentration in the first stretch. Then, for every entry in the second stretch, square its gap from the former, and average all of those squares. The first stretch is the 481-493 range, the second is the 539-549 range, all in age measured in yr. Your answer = 0.02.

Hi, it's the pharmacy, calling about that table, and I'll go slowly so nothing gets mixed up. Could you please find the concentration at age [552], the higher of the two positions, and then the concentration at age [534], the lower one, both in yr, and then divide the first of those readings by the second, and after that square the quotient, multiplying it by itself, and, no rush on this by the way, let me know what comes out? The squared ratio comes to 1.04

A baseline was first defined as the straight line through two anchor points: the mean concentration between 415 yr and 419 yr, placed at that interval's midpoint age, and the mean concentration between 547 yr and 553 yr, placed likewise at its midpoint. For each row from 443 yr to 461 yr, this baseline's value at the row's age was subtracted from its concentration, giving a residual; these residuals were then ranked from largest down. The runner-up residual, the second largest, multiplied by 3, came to 3.4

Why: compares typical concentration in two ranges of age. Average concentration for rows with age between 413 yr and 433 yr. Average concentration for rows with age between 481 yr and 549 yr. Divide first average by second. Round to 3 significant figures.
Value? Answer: 0.997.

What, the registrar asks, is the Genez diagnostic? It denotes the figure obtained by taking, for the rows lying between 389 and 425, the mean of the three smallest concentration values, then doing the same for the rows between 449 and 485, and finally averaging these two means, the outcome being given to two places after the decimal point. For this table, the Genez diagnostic 7.96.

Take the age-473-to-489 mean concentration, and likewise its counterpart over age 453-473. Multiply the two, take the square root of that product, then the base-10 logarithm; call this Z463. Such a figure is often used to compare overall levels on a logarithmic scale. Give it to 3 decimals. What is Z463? 0.946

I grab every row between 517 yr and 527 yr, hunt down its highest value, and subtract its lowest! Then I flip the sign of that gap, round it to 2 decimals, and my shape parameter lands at -0.13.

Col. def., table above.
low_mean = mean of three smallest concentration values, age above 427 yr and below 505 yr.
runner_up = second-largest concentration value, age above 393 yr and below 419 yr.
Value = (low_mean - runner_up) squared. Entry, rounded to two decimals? 0.00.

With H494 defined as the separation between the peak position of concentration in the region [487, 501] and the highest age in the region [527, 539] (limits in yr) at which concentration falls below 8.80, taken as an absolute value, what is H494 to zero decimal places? 36 yr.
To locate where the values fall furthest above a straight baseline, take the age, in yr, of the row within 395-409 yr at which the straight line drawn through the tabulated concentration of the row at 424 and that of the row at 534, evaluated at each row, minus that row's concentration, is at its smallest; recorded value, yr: 406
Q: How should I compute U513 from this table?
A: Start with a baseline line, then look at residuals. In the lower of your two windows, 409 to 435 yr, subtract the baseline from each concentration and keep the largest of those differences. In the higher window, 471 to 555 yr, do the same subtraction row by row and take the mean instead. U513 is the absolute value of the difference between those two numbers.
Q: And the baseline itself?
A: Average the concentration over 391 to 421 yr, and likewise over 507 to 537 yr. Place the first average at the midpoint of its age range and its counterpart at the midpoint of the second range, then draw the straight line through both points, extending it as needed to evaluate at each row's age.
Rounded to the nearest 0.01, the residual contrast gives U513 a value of 0.58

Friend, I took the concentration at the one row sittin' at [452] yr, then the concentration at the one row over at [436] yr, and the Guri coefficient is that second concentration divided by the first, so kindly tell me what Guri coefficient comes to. 0.96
